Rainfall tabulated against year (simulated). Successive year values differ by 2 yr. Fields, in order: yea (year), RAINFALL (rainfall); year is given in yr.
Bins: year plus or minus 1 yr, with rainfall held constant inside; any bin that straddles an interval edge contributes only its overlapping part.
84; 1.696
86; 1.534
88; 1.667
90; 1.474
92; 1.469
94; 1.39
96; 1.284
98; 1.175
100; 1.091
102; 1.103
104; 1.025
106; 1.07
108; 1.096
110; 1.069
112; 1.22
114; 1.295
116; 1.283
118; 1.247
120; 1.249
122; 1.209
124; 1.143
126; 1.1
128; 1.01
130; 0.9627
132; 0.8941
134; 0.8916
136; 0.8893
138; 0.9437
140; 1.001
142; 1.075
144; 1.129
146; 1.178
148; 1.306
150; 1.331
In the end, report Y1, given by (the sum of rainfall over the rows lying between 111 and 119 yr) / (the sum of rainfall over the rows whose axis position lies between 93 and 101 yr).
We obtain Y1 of 1.02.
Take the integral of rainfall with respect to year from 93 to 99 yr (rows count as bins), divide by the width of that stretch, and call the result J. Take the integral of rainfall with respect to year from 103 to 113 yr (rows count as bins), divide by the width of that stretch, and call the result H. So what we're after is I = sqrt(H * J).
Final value 1.19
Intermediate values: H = 1.10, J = 1.3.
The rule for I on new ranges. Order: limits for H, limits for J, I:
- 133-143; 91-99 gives 1.13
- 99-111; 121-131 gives 1.08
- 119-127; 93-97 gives 1.25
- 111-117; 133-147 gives 1.13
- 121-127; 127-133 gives 1.05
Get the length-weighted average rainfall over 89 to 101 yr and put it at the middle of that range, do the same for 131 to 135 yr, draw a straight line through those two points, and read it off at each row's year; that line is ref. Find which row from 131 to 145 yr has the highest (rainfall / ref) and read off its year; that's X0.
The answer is 144 yr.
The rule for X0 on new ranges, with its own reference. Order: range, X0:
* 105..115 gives 114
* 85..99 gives 88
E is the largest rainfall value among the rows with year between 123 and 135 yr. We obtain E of 1.143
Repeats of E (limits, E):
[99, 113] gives 1.22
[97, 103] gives 1.175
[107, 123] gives 1.295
